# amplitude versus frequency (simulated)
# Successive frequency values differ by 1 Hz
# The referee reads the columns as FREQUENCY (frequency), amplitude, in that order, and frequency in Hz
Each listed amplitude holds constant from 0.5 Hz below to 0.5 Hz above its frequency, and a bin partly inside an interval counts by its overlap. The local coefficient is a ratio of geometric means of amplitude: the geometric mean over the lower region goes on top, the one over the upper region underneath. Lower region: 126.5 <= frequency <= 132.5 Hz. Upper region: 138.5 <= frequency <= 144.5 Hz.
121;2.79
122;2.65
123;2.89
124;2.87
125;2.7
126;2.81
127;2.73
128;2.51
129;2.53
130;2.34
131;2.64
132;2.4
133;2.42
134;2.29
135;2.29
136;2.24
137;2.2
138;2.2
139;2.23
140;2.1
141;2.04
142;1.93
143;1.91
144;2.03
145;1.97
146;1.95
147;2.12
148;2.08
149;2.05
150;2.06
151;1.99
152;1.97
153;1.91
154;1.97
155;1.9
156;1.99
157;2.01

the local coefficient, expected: 1.24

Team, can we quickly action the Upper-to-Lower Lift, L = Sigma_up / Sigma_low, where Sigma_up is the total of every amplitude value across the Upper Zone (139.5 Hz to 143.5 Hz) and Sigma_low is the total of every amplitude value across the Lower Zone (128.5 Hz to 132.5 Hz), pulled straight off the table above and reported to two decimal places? 0.81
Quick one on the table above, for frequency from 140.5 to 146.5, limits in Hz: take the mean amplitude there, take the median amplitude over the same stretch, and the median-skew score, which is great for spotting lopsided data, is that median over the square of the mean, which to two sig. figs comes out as 0.50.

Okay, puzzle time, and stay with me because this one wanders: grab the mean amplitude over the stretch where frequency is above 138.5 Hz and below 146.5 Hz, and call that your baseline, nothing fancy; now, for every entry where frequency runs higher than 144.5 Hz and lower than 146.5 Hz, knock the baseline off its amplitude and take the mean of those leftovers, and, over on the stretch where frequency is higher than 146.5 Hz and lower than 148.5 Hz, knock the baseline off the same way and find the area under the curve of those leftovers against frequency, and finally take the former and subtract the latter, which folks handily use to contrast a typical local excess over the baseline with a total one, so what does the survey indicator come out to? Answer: -0.22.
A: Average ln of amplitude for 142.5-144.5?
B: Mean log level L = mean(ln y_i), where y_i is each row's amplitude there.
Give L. 0.68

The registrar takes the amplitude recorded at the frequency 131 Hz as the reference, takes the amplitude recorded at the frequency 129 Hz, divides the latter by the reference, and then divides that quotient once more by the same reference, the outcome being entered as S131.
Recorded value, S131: 0.36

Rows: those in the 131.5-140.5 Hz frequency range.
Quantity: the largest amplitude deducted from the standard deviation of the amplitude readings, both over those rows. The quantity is -2.3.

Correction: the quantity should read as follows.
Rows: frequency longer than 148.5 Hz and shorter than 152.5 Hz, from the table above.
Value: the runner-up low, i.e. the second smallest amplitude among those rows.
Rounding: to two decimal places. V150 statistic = 1.99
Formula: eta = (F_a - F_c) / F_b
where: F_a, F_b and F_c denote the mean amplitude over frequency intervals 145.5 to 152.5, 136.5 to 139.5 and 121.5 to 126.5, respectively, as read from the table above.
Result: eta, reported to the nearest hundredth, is -0.34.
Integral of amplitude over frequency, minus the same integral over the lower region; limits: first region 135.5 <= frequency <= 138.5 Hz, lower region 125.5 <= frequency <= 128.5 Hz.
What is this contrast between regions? -1.4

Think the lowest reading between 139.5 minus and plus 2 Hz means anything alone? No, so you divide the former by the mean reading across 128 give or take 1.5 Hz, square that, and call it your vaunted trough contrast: 0.62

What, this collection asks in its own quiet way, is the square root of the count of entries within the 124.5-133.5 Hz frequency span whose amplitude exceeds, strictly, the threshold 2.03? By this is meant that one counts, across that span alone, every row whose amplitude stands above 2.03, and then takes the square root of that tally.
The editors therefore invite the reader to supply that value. 3.0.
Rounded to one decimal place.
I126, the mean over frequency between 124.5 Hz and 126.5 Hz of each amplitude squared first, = 7.6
